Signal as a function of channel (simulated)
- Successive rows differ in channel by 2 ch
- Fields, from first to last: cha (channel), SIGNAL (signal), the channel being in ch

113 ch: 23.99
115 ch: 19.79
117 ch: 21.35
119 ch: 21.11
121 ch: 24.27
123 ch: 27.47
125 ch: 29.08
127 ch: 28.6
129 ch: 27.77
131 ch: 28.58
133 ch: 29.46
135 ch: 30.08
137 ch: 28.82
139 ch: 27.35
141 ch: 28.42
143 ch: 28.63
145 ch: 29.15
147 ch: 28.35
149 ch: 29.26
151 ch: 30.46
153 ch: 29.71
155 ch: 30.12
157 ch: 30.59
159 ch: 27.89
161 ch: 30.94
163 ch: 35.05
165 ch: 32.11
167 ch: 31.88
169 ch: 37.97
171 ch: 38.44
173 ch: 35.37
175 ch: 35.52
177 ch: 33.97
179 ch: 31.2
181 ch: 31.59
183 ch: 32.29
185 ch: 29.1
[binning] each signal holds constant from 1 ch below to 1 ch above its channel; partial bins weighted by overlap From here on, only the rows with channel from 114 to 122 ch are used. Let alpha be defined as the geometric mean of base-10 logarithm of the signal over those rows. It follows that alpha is 1.33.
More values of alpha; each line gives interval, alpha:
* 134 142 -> 1.46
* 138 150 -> 1.46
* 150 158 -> 1.48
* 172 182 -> 1.52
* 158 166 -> 1.50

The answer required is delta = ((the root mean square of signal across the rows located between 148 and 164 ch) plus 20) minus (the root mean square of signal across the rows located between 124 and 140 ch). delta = 21.8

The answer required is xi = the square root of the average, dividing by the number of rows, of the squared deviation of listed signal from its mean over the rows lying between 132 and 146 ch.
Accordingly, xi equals 0.8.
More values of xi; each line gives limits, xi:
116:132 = 3.1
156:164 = 2.6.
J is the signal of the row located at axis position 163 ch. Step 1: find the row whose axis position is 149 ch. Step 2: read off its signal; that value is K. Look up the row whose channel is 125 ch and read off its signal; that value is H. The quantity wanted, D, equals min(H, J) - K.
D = -0.2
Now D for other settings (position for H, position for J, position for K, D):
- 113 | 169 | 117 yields 2.6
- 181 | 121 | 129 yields -3.5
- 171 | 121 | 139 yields -3.1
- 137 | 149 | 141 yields 0.4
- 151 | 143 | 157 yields -2.0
